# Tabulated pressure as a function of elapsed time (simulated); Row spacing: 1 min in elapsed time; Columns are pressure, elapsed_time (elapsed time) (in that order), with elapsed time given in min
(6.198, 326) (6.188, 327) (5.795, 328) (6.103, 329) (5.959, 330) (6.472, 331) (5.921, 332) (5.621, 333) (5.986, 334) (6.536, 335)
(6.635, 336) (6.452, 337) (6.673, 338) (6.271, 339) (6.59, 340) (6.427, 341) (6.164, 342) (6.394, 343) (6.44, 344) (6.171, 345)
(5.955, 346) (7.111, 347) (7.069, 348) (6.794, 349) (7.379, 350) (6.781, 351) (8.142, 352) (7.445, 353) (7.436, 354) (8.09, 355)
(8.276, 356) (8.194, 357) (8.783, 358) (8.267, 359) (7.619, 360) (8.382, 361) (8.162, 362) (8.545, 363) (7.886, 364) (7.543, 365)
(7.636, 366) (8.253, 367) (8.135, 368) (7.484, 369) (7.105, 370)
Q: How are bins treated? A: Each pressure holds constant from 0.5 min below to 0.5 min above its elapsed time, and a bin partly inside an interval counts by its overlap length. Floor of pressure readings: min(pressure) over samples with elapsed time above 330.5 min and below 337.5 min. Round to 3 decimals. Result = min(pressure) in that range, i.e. 5.621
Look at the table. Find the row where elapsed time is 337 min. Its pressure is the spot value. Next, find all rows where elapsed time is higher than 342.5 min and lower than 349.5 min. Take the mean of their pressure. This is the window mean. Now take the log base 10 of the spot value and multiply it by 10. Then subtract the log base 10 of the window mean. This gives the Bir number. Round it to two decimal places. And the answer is 7.28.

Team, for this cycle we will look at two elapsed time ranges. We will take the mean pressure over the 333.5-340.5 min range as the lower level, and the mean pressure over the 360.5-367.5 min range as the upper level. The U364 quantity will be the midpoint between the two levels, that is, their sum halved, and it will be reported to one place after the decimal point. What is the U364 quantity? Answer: 7.3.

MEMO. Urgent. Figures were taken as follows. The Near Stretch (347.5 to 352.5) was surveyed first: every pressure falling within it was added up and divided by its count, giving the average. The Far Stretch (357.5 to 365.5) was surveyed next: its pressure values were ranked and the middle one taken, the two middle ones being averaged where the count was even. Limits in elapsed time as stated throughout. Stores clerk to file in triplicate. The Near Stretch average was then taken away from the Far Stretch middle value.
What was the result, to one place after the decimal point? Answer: 1.0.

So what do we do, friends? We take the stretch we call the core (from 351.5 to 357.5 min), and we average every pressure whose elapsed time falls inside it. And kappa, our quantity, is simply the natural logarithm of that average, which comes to 2.07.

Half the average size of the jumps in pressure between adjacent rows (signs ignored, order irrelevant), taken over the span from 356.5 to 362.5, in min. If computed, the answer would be 0.27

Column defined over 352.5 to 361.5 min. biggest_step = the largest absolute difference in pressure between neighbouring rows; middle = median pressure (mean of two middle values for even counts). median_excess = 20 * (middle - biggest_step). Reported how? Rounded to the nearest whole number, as 149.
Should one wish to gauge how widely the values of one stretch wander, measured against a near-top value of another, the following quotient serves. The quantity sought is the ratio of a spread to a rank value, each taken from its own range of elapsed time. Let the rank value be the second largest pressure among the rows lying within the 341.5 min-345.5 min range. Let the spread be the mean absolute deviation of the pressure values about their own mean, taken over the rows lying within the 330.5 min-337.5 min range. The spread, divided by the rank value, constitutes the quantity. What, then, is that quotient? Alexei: 0.052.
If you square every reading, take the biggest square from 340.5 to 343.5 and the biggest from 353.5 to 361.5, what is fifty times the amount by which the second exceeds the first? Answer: 1792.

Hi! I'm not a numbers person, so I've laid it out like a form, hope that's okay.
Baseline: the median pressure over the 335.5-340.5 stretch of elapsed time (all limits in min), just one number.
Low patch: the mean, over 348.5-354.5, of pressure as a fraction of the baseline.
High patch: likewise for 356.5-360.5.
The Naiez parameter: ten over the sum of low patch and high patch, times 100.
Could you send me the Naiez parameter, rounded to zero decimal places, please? 424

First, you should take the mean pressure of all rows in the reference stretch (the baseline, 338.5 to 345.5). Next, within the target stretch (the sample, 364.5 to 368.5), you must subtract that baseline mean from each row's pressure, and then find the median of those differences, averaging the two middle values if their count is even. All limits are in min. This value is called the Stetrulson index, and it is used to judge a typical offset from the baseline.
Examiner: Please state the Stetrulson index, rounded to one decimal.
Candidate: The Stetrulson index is 1.5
